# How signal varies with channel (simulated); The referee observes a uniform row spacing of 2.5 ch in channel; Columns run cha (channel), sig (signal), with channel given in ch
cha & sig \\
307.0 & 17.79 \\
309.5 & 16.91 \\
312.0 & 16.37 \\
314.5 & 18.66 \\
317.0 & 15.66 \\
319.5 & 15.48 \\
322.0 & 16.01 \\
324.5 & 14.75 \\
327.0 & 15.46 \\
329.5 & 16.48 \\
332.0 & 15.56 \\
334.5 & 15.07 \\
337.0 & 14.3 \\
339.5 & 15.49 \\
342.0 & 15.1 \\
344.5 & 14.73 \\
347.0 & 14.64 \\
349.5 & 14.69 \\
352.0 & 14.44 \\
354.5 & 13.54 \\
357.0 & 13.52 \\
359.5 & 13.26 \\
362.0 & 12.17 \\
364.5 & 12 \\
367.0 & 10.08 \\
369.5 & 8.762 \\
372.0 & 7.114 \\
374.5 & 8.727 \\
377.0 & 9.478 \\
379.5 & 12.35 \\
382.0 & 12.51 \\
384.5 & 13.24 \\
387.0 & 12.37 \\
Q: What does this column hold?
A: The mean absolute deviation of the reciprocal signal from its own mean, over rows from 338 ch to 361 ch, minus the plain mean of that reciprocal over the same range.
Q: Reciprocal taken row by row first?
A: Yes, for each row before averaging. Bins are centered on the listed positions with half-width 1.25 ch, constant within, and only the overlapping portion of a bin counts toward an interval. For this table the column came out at -0.067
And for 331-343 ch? -0.065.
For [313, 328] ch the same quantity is -0.060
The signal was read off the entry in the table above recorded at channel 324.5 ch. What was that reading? 14.75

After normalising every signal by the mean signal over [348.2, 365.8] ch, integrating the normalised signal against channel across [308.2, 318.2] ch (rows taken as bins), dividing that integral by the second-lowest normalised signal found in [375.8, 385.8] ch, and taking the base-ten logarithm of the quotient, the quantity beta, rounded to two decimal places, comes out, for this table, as 1.14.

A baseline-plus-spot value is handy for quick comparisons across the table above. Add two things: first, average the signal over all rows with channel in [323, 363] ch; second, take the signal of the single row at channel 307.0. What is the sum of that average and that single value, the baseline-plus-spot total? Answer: 32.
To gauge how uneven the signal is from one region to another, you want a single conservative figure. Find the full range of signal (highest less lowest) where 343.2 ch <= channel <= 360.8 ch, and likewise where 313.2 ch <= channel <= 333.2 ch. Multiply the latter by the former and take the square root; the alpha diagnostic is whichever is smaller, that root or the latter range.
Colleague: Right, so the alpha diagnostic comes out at 2.40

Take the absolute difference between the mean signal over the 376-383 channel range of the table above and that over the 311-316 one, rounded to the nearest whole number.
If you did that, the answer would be 6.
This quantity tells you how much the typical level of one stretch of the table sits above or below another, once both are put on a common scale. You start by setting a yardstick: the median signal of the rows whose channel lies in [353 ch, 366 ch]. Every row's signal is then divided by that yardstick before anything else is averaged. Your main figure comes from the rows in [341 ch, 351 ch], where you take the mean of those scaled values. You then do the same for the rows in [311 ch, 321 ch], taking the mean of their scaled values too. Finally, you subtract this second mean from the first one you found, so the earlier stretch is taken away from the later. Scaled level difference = -0.13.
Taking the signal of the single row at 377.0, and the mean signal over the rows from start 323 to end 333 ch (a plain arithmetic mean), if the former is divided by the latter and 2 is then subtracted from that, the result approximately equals -1.39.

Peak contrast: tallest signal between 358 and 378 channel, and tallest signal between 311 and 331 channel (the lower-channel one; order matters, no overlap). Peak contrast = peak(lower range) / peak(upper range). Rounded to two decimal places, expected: 1.41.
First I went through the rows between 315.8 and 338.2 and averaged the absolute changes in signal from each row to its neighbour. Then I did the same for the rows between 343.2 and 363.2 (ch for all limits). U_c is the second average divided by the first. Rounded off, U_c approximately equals 0.5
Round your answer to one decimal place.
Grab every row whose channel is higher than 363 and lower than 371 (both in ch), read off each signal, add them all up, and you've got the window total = 30.8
